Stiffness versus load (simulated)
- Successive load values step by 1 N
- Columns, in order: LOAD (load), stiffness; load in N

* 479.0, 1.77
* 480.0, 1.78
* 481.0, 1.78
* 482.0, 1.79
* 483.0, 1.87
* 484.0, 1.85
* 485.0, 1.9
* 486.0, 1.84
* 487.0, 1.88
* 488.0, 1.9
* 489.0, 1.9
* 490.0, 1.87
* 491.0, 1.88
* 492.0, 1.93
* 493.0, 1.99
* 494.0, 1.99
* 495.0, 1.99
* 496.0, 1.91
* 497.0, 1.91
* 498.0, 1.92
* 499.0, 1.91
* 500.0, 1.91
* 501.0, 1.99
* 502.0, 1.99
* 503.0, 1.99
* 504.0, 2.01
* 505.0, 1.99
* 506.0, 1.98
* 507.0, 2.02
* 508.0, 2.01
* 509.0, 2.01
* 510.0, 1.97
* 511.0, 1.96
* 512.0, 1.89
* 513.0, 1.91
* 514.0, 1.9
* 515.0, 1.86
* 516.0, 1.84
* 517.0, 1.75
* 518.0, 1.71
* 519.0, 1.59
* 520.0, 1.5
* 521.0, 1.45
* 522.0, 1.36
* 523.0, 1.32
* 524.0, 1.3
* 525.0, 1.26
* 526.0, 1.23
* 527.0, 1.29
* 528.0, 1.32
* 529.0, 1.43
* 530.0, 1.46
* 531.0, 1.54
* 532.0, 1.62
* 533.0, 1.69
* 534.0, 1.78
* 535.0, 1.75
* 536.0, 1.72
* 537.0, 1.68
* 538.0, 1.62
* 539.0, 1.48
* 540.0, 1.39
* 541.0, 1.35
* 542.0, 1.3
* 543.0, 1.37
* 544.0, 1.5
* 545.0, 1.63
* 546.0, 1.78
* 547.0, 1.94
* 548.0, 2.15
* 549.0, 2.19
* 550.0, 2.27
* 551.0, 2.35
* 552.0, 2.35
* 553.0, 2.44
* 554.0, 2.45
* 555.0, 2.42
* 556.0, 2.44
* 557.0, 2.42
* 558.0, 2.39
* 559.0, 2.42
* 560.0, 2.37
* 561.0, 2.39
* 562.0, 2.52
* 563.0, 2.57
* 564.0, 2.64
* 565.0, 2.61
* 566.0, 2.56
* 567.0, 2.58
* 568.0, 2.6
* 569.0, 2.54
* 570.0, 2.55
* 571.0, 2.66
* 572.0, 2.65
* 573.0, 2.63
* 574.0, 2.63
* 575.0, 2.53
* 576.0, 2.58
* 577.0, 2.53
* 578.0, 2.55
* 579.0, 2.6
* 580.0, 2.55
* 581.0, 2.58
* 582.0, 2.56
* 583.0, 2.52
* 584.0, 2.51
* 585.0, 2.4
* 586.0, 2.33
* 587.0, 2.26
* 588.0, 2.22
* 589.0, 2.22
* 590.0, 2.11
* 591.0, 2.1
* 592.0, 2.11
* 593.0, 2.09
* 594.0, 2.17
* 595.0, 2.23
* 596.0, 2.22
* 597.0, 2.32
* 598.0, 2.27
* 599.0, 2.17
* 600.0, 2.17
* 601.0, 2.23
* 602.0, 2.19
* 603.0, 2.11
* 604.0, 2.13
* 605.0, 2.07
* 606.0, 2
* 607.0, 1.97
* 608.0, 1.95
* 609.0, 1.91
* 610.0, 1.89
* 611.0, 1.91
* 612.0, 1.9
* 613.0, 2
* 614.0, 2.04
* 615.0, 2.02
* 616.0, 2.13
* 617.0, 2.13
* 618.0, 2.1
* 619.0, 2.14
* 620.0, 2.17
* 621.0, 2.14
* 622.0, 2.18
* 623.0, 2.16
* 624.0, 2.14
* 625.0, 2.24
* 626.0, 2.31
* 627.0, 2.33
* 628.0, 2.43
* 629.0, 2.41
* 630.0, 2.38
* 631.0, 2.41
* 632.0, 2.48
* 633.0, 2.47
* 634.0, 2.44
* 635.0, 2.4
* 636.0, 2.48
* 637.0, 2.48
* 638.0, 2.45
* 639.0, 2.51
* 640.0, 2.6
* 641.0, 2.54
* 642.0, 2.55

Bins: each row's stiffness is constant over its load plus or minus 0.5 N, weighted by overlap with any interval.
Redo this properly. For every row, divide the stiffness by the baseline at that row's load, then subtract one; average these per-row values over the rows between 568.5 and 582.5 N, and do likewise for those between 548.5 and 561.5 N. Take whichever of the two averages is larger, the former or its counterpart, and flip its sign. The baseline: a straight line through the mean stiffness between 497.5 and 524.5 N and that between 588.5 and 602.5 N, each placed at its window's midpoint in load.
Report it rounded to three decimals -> -0.230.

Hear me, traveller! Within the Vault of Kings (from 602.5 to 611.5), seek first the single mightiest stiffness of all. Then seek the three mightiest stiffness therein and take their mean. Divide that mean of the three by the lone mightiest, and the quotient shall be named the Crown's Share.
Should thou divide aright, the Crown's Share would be 0.987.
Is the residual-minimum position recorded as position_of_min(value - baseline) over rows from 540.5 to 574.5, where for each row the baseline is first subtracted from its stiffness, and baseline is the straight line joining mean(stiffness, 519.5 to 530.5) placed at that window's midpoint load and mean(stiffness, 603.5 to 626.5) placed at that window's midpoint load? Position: 542.0 N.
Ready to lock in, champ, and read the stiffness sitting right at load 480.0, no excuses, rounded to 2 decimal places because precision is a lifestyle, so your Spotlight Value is 1.78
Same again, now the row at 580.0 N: 2.55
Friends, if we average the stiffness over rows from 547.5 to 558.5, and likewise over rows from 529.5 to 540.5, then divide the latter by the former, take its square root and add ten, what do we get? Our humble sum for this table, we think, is 10.83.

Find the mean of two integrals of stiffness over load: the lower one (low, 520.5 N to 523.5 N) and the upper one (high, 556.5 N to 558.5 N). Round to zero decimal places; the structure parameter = 4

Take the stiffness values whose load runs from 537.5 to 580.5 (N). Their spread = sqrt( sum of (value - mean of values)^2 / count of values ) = 0.43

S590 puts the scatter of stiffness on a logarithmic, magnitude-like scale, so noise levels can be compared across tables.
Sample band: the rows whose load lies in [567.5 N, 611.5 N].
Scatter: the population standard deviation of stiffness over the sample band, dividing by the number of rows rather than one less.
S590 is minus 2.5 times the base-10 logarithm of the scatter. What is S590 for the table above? 1.6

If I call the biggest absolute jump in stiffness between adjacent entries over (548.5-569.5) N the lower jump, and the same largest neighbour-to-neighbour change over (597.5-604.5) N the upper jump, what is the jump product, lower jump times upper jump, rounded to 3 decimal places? 0.013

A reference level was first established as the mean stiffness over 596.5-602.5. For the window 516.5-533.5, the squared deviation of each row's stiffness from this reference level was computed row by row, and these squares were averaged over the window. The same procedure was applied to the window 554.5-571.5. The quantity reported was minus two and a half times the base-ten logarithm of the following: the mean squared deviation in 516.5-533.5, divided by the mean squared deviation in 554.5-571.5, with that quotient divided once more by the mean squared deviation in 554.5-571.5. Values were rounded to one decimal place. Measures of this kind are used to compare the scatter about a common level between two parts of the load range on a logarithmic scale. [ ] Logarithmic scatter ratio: -4.7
